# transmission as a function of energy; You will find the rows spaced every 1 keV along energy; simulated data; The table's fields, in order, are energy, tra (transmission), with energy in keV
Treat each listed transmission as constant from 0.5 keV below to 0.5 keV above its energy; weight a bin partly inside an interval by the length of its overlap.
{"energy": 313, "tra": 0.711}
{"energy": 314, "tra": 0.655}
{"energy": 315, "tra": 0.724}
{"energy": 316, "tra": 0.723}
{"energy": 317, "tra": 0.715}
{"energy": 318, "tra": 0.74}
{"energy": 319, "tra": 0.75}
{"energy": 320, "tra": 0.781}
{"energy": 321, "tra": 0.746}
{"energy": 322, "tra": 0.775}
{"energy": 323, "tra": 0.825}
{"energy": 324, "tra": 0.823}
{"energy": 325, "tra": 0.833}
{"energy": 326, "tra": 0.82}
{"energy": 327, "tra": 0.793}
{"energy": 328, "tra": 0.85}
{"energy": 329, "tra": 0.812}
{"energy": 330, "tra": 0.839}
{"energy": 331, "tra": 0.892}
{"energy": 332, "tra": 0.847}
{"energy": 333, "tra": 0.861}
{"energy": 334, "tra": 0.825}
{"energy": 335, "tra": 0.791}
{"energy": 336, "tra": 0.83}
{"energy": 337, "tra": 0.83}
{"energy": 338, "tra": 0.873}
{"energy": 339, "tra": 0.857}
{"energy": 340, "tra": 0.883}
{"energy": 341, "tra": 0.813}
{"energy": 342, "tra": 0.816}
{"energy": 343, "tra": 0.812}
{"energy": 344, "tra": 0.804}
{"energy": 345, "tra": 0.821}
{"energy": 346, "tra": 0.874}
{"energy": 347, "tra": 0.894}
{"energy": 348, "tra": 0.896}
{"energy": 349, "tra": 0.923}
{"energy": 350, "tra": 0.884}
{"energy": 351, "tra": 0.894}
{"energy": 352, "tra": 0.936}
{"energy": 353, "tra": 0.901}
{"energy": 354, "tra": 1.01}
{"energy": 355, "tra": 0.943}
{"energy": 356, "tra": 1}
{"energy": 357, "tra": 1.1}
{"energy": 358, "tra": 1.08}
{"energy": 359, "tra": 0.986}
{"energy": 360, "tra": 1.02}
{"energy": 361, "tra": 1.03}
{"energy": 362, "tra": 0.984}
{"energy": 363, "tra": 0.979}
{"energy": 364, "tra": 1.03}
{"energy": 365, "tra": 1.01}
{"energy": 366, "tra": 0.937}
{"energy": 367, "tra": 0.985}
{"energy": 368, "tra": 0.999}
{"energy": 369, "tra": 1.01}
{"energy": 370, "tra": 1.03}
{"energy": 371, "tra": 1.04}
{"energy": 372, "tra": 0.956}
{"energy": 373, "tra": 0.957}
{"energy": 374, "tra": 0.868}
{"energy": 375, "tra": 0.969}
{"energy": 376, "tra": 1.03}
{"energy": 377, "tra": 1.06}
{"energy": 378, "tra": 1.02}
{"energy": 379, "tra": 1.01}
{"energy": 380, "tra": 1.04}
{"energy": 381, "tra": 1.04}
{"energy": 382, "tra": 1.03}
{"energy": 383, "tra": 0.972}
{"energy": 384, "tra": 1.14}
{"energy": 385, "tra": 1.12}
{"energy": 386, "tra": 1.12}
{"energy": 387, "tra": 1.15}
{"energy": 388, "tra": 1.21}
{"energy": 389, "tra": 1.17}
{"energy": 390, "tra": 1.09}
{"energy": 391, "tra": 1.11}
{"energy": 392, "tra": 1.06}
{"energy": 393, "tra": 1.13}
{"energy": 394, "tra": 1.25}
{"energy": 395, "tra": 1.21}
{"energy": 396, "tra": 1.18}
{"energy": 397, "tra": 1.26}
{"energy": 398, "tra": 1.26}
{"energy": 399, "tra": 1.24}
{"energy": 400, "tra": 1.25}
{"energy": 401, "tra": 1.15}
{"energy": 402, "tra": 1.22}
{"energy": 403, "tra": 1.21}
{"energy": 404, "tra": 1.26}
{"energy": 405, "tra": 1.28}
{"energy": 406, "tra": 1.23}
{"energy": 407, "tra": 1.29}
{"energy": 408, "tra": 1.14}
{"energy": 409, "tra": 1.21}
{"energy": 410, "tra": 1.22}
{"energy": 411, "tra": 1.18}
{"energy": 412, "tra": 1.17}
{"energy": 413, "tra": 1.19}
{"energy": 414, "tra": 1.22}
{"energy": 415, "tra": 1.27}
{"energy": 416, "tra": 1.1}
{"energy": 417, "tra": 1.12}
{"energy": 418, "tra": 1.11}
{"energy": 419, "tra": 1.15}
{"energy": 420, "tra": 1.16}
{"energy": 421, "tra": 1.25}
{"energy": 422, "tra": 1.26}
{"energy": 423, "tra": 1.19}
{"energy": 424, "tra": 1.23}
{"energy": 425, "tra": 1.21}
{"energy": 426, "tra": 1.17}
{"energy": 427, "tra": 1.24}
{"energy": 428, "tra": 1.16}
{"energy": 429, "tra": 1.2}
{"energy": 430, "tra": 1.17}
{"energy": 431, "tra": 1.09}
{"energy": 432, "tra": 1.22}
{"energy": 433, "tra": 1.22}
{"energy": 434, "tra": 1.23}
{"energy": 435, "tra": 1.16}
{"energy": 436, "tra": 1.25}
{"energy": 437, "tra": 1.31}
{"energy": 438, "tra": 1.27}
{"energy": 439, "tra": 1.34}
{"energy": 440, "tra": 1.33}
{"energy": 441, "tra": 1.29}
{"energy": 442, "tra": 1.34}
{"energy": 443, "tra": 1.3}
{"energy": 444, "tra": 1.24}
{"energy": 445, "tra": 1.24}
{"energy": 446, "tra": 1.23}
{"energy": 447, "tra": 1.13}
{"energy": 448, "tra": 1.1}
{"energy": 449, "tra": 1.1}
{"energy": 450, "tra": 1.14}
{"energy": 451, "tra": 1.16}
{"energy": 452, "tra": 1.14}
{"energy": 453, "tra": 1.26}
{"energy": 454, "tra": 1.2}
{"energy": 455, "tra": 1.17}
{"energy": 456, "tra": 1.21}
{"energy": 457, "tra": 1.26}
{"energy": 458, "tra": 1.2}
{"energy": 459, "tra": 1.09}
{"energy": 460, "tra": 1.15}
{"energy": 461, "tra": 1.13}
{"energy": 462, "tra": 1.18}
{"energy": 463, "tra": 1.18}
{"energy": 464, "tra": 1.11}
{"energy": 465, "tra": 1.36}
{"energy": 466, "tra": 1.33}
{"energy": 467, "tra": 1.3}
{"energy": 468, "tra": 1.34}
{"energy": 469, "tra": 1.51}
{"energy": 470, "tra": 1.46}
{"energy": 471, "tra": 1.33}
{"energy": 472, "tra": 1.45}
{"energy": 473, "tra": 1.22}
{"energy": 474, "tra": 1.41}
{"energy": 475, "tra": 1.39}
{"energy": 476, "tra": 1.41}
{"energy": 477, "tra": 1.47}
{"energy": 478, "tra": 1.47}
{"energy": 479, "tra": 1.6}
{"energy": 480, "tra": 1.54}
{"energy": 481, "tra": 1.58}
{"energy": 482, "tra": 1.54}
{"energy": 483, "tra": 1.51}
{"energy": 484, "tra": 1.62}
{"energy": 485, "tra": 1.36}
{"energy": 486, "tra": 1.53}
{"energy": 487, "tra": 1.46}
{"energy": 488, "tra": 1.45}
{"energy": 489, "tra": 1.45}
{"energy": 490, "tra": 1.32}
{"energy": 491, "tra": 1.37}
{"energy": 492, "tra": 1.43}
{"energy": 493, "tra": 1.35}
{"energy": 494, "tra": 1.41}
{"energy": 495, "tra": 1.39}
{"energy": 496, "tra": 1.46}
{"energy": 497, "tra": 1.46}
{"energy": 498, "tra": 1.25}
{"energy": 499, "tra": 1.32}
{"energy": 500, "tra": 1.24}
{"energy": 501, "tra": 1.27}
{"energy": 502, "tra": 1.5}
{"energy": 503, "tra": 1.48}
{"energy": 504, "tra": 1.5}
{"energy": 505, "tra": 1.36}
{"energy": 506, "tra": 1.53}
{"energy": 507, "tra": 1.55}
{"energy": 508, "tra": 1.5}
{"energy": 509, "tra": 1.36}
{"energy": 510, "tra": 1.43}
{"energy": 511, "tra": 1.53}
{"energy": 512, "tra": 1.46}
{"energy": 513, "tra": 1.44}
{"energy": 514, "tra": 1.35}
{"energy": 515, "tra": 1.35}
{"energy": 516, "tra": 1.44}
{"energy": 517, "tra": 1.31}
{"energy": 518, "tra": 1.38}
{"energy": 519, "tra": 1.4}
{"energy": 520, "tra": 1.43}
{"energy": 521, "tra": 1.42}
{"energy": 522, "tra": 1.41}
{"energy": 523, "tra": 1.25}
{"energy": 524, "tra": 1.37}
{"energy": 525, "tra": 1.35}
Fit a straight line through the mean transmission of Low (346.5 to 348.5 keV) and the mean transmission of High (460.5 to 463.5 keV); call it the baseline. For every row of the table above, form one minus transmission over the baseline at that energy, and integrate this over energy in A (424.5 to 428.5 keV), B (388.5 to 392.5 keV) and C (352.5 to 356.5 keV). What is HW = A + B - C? -0.65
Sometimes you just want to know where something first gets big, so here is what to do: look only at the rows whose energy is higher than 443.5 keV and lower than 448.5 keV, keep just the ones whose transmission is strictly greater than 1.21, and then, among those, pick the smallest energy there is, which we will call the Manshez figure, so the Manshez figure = 444 keV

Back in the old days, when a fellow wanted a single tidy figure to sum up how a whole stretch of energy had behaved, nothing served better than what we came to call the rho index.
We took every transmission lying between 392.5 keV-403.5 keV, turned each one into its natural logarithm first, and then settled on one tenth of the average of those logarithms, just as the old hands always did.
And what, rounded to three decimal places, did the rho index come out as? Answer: 0.019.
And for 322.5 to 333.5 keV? -0.018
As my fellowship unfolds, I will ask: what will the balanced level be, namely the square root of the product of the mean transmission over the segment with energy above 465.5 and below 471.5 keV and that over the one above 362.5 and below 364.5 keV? 1.18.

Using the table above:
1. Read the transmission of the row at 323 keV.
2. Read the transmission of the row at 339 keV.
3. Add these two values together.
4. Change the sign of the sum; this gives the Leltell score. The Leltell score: -1.7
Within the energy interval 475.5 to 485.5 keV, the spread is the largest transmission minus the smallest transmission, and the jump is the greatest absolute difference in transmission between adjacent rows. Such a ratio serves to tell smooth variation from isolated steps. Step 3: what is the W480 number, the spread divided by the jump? 1.00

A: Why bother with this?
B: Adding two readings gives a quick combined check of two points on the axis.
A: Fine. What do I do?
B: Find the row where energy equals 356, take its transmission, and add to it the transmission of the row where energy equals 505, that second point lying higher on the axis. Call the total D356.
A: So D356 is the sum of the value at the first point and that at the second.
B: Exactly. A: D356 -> 2.36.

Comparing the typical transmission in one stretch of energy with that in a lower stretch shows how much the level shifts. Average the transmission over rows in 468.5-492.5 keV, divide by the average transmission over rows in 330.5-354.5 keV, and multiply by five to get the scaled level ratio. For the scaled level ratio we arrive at 8.4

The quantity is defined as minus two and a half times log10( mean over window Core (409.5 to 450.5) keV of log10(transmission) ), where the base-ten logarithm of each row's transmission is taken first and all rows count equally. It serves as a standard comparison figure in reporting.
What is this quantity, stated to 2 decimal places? 2.73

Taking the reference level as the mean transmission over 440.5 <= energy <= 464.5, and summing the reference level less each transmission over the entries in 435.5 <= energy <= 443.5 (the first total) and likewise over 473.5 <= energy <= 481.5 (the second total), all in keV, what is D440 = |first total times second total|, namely 2.1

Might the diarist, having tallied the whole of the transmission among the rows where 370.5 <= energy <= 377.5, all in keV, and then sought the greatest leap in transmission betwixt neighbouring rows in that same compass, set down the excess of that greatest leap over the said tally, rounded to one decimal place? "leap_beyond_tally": -6.8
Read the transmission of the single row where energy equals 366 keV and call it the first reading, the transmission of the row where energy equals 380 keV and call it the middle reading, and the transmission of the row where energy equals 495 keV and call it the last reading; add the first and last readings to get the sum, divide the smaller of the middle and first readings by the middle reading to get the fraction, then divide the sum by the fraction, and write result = 2.6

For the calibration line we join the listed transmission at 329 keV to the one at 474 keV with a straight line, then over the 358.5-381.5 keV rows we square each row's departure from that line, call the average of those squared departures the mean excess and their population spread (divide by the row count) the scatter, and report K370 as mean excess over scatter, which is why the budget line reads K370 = 0.70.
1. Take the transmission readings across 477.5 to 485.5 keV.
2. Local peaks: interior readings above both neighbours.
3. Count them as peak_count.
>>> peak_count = 3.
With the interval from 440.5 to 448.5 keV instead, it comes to 1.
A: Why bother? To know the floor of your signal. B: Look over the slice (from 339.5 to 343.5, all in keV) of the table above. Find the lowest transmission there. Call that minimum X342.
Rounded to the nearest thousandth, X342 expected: 0.812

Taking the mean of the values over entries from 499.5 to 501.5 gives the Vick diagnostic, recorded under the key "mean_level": 1.3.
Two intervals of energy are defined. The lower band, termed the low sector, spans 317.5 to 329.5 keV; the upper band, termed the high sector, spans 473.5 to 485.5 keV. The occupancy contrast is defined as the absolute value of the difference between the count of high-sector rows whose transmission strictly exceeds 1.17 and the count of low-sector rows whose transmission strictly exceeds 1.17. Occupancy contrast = 12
